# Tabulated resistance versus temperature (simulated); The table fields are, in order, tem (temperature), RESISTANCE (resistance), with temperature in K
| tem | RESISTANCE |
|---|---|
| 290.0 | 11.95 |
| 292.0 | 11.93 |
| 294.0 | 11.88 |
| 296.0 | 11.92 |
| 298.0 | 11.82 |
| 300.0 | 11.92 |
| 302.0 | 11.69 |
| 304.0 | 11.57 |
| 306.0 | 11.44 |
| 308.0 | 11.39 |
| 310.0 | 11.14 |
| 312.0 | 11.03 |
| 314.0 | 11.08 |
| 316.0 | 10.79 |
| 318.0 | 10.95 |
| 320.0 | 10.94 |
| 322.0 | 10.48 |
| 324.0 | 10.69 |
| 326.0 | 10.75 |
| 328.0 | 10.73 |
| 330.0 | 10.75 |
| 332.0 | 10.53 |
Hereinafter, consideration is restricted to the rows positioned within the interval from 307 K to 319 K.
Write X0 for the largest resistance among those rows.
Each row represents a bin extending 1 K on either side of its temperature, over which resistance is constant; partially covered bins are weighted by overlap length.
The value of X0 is 11.39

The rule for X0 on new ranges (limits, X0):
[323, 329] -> 10.75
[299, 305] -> 11.92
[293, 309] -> 11.92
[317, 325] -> 10.95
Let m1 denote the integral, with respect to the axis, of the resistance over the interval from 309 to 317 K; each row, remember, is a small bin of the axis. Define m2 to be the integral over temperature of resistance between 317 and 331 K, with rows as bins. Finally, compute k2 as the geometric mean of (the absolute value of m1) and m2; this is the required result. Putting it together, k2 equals 115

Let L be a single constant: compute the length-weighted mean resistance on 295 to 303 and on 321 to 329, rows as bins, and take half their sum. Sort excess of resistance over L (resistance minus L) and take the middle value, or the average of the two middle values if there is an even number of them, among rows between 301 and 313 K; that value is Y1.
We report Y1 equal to 0.2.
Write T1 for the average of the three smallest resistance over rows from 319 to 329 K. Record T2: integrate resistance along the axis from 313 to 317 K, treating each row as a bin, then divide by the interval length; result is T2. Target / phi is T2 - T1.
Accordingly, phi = 0.3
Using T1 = 10.6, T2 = 10.9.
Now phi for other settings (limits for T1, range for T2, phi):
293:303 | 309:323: -0.9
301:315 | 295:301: 0.8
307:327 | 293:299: 1.2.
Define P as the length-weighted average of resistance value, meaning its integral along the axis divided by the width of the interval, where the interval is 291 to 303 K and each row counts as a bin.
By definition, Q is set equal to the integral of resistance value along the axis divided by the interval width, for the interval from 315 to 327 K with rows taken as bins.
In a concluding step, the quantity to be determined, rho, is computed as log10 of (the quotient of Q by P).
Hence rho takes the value -0.04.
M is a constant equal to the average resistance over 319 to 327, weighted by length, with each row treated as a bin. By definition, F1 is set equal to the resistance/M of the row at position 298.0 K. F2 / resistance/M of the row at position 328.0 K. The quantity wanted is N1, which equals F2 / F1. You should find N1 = 0.91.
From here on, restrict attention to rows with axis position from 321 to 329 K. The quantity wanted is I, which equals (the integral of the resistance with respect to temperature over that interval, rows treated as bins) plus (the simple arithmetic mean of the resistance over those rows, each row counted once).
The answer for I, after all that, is 96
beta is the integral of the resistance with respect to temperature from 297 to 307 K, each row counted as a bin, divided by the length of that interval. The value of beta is 11.7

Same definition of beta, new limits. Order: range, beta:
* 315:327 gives 10.8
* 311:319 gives 11.0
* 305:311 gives 11.3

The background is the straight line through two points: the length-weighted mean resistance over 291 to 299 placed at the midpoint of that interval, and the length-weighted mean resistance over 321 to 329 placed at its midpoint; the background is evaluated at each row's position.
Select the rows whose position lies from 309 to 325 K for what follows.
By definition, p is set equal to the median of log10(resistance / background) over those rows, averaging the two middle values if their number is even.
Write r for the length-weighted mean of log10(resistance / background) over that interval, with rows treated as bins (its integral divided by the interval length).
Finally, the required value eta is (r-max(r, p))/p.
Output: 0.3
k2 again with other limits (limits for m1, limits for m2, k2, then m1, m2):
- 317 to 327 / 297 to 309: 123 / 108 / 140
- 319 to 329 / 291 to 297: 88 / 107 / 71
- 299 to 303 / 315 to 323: 64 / 47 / 86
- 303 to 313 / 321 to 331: 110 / 113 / 107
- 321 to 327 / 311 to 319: 75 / 64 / 88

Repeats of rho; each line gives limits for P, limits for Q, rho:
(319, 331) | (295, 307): 0.04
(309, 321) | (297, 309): 0.02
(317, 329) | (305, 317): 0.02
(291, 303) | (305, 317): -0.03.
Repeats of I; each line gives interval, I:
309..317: 99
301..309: 104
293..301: 107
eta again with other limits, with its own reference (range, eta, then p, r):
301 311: -0.8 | 0.001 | 0.000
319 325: 5.2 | -0.001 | -0.003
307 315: 0.0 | -0.003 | -0.003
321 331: -0.5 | 0.005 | 0.002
